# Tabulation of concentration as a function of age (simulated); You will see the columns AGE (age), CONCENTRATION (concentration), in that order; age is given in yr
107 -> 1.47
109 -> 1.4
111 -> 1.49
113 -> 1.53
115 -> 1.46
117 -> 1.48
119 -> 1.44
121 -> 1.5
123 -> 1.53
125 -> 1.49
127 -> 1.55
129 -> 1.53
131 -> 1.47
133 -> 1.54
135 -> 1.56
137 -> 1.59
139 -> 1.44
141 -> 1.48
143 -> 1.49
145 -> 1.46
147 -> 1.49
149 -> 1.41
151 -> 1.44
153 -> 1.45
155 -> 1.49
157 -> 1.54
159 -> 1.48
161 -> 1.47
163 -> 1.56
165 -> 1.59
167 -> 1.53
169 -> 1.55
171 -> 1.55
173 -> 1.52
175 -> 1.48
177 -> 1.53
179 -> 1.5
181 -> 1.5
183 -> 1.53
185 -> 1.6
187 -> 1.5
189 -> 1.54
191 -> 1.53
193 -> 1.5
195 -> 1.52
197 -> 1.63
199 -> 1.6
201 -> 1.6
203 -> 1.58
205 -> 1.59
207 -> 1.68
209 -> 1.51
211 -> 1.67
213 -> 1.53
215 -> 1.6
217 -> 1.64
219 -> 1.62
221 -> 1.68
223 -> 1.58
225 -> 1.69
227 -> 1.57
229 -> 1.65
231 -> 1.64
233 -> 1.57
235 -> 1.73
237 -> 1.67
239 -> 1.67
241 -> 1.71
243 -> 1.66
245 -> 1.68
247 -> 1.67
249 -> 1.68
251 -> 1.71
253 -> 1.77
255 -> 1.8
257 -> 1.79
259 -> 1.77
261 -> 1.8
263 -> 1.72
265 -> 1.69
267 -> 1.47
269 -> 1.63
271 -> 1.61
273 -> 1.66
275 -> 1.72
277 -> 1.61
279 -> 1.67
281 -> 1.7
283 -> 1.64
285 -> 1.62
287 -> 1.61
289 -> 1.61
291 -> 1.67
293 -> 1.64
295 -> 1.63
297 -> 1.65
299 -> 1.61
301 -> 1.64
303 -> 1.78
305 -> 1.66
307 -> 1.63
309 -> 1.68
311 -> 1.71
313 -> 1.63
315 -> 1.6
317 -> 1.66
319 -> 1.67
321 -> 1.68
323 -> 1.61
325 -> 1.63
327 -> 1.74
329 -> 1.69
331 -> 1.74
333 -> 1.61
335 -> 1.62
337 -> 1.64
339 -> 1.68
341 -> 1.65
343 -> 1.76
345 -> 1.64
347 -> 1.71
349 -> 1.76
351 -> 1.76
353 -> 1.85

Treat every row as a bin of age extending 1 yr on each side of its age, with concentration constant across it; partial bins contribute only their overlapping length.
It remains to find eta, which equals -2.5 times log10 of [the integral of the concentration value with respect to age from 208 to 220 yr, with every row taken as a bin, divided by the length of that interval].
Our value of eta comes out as -0.51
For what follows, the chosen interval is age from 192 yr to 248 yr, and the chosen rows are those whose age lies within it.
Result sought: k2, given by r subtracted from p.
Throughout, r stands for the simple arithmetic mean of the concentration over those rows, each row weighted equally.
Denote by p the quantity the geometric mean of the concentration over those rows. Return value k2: -0.0012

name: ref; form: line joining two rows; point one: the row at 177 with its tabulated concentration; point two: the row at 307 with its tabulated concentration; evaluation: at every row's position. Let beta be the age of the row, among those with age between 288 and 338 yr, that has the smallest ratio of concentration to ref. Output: 333 yr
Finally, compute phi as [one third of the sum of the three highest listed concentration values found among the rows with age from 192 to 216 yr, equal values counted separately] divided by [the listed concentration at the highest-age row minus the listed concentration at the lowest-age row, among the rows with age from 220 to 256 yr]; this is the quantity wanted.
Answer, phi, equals 14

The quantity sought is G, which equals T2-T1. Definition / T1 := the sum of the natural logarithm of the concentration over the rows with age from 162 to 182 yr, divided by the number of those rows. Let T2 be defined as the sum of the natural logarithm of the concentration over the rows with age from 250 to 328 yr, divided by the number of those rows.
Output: 0.09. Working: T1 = 0.43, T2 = 0.512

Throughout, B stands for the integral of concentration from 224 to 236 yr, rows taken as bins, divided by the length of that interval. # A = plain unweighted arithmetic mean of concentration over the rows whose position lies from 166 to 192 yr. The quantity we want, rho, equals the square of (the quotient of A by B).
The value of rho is 0.87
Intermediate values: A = 1.53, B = 1.64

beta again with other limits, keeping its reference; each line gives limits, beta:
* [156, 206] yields 175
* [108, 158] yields 149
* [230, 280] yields 267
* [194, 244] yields 209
